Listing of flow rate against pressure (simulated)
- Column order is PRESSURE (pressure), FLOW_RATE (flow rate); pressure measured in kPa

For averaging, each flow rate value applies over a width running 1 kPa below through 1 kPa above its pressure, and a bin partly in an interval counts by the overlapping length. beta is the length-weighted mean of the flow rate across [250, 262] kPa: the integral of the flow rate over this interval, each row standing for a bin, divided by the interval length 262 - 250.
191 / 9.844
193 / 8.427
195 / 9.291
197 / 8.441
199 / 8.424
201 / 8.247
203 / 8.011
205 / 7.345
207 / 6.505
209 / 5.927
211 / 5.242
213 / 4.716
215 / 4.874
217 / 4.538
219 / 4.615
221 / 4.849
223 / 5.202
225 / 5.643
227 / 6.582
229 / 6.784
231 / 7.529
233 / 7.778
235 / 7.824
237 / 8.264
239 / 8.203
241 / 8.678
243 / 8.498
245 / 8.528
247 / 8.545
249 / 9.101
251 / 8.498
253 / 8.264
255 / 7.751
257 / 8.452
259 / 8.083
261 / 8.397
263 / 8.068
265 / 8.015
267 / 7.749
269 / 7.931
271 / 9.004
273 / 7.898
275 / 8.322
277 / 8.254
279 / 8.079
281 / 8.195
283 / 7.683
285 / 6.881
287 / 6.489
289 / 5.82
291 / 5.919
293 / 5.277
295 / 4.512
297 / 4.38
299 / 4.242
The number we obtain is 8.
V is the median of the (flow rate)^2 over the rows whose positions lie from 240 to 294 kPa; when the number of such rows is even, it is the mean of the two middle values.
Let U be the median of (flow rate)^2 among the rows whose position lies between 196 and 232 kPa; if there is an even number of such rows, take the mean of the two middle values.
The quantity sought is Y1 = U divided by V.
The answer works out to 0.6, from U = 39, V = 65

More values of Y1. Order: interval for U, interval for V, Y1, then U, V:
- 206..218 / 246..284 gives 0.4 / 26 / 67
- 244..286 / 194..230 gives 1.7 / 67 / 39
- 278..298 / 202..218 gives 1.2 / 39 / 31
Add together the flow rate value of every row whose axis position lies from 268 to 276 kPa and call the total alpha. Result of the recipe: 33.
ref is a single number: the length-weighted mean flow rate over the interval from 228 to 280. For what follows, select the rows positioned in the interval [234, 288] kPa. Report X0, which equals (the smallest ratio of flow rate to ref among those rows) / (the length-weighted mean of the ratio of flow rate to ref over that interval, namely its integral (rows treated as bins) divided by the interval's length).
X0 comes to 0.80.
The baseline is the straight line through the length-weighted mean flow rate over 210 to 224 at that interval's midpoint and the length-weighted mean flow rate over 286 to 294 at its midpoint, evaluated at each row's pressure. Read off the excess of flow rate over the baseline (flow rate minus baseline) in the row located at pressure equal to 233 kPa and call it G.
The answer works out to 2.7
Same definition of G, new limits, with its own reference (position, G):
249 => 3.8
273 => 2.3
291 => 0.0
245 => 3.3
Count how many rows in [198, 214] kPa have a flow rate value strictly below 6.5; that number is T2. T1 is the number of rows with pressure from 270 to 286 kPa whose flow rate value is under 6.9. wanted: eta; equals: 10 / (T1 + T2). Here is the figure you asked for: 2.5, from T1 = 1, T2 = 3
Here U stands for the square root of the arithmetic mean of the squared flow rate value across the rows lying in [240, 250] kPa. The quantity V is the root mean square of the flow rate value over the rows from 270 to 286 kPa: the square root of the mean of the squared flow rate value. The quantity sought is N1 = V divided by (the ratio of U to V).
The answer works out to 7.5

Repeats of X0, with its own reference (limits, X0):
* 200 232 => 0.75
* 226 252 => 0.82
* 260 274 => 0.95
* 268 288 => 0.82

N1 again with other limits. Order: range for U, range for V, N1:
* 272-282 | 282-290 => 5.6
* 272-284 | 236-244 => 8.8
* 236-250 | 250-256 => 7.8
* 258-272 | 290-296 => 3.4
